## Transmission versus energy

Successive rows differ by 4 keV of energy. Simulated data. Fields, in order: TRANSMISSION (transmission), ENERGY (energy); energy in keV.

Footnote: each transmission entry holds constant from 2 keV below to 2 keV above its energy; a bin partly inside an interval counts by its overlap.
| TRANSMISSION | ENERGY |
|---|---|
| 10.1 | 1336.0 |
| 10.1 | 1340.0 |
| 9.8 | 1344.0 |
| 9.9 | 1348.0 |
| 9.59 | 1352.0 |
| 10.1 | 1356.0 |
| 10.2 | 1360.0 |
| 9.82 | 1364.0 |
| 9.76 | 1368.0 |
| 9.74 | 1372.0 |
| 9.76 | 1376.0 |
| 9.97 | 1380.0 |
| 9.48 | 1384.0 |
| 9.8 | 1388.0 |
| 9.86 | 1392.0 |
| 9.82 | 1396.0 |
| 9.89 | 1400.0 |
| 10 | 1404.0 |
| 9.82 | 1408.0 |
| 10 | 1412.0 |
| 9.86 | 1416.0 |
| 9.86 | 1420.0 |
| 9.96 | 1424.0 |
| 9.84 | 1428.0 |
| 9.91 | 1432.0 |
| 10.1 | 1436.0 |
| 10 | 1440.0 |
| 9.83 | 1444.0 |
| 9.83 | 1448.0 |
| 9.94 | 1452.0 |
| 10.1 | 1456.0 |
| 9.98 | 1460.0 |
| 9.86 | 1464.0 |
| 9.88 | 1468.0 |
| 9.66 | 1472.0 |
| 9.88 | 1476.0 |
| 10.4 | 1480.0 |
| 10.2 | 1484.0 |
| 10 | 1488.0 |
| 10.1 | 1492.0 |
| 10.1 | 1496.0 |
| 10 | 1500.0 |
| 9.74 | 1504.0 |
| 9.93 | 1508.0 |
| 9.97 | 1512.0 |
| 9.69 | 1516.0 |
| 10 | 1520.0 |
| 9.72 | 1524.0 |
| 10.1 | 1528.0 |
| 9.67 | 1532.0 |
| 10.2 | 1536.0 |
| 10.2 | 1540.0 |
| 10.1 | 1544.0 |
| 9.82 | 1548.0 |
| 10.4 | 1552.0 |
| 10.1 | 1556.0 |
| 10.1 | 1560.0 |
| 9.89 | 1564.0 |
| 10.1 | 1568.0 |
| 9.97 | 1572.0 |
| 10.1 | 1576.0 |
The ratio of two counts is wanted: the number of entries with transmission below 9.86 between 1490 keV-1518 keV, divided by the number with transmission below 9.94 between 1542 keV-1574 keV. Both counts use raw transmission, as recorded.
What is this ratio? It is 1.0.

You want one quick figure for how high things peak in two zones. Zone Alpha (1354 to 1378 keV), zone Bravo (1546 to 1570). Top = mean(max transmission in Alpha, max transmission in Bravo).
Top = 10.3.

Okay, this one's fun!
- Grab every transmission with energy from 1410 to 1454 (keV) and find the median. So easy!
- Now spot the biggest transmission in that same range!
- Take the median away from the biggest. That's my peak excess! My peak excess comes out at 0.19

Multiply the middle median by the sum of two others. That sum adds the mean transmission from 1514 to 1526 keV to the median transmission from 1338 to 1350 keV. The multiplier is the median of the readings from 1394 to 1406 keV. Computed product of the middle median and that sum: 195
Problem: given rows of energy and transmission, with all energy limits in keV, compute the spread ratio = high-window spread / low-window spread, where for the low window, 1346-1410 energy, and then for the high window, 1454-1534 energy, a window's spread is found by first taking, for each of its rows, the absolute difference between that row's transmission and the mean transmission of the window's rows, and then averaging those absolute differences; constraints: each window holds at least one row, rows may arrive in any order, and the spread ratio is 1.20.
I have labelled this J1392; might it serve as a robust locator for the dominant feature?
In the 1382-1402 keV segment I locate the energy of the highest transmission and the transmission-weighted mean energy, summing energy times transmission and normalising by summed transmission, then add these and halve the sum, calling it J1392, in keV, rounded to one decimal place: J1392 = 1396.0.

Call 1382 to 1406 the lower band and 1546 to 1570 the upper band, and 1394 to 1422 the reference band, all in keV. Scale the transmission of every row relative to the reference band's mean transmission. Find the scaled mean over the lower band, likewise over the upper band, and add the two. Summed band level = 2.01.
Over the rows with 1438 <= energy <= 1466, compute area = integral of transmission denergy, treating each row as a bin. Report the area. 278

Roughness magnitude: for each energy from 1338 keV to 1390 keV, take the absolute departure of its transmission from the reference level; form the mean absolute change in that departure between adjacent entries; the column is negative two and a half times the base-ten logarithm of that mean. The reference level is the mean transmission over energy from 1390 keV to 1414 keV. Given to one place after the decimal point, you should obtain 2.1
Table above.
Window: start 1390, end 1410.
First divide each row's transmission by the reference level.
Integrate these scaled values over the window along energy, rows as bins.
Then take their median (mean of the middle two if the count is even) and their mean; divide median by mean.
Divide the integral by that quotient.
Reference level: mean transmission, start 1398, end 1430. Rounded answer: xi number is 20.0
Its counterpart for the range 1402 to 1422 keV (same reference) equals 20.1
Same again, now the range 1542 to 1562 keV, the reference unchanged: 20.4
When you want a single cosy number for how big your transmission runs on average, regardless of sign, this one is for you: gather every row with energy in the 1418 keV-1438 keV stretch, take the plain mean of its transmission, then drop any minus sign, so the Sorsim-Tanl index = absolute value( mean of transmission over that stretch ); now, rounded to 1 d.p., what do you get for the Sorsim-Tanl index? 9.9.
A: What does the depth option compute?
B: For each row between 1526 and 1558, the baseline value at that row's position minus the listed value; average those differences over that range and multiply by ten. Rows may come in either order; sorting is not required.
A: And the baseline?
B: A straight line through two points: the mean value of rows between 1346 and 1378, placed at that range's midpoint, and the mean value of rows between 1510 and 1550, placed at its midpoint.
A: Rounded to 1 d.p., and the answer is -1.2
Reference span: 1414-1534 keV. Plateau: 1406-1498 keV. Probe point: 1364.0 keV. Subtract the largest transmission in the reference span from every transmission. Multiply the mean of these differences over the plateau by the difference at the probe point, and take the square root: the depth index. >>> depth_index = 0.50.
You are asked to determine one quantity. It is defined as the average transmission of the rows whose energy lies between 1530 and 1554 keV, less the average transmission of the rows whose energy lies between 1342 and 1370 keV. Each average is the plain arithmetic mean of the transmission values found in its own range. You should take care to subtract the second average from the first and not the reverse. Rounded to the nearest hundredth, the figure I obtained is 0.18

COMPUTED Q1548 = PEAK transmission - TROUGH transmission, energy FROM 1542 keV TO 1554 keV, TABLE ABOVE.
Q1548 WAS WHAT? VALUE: 0.6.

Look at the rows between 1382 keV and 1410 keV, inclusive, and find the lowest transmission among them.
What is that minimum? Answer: 9.48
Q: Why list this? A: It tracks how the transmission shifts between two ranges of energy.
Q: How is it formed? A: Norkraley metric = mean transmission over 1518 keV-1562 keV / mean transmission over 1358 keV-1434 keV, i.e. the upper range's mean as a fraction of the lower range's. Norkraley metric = 1.02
